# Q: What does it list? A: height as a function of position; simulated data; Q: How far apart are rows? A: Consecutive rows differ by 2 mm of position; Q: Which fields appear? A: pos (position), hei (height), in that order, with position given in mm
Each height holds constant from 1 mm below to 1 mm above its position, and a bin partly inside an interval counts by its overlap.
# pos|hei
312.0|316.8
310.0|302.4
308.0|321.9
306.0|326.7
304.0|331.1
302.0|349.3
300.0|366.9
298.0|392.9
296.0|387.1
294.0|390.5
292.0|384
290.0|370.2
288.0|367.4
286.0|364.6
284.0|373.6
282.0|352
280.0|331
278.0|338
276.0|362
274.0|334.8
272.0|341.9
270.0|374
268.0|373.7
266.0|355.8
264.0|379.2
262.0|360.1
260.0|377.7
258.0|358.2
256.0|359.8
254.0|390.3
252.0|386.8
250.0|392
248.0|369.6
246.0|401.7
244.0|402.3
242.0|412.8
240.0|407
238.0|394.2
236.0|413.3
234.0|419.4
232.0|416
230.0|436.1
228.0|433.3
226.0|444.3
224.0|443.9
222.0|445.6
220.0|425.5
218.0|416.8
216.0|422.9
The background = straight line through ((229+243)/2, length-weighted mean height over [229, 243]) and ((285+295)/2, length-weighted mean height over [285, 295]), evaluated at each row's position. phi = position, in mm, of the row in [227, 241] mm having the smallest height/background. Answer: 238.0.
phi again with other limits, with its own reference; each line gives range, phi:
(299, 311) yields 310.0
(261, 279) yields 274.0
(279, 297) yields 280.0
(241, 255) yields 248.0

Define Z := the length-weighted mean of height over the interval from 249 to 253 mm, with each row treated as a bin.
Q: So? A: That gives 389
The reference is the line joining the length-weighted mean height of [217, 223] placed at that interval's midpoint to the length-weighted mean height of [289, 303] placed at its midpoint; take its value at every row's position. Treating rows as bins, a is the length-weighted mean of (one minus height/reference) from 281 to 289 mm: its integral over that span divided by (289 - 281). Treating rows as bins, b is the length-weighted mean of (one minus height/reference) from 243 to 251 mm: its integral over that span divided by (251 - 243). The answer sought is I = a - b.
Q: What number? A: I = 0.006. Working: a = 0.053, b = 0.05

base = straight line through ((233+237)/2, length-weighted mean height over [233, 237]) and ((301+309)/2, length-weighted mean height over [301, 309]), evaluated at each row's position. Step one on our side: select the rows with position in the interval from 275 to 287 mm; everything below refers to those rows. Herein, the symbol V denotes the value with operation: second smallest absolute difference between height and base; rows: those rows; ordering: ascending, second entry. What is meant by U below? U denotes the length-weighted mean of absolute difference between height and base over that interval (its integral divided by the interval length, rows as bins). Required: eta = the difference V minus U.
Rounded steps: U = 16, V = 8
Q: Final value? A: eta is -8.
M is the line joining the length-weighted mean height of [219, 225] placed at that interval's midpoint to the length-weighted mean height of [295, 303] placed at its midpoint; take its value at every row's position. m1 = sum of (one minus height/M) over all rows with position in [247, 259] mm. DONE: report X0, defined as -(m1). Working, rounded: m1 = 0.5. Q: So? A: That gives -0.5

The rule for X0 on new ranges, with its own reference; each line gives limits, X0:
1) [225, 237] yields -0.1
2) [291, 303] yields 0.0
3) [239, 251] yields -0.3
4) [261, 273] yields -0.5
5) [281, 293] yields -0.2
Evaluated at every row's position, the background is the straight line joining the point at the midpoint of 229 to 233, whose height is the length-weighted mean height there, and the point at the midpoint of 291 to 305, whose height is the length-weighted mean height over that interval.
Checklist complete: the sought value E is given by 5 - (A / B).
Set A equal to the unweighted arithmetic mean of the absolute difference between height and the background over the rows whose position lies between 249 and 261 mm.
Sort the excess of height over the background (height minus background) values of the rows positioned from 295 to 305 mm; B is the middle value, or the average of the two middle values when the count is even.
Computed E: 14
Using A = 29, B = -3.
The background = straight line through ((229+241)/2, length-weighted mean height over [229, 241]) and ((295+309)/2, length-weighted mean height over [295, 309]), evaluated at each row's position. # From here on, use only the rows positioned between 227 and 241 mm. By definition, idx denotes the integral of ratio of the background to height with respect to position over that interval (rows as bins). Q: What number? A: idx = 14.0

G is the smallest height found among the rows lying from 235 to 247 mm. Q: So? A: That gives 394.2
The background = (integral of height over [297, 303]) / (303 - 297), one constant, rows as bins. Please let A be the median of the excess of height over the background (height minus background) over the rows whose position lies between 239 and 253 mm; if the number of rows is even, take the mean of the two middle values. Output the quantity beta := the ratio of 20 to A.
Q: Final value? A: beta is 0.6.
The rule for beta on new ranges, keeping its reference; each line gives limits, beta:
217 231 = 0.3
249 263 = 2.5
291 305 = 1.4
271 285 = -0.7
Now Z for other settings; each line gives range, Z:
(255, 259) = 359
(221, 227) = 445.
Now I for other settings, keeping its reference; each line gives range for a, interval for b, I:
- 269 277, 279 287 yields 0.022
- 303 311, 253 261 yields 0.053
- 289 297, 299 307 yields -0.088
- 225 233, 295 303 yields -0.025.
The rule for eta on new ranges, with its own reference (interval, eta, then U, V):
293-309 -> -20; 25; 4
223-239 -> -8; 10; 2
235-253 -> -7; 9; 2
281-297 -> -15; 24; 10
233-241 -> -5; 6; 2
